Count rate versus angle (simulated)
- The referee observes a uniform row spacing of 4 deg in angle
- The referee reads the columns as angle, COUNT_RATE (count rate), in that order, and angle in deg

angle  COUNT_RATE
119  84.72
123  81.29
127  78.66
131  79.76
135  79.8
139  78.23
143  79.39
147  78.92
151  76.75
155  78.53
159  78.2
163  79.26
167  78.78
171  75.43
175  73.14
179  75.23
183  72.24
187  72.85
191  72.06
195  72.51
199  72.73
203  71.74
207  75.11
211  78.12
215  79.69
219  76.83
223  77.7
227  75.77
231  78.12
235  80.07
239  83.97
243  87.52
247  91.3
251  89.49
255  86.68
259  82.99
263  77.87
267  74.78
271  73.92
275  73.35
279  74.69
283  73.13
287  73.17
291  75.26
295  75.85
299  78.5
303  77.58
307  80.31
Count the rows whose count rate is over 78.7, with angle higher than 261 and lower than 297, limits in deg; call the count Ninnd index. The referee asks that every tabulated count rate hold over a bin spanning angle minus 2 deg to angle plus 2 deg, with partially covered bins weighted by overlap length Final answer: 0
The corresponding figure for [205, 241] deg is 3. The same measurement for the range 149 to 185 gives 2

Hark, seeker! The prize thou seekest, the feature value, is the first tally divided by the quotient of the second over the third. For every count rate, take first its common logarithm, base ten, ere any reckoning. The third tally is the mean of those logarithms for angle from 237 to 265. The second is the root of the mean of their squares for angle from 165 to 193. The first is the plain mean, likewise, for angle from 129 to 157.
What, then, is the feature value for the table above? 1.96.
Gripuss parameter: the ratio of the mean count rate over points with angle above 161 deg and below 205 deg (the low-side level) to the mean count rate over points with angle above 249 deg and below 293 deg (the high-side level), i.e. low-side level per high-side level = 0.95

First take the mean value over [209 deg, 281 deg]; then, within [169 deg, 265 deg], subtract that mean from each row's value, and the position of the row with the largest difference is 247 deg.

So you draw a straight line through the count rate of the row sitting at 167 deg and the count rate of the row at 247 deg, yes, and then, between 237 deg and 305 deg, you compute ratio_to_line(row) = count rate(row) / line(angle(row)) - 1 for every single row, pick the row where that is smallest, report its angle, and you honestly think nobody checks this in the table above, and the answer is 287 deg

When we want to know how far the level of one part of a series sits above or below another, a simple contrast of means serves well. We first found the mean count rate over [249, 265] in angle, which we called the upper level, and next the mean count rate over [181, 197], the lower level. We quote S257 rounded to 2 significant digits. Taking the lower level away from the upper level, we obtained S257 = 12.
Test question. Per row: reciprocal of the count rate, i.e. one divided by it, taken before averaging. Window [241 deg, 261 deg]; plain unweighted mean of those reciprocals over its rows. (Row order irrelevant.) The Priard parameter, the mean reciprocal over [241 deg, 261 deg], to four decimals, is 0.0114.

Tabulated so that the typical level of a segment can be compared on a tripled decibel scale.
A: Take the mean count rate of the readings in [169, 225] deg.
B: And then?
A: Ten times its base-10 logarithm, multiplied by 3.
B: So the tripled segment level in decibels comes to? 56.2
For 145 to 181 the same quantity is 56.6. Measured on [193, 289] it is 56.8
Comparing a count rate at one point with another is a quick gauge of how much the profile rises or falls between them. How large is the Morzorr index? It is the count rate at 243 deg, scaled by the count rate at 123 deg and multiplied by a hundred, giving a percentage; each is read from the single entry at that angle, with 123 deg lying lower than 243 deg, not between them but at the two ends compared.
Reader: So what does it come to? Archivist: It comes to 108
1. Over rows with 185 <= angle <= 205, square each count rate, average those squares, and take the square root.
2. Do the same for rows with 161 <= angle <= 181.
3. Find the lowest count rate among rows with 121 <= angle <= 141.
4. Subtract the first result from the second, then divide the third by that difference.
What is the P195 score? 19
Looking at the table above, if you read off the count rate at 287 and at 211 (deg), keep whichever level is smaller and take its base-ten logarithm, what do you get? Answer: 1.86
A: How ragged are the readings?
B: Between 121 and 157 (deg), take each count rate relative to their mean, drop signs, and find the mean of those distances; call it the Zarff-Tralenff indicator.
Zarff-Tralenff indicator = 0.9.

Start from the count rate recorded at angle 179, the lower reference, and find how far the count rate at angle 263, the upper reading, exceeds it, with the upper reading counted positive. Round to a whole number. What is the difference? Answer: 3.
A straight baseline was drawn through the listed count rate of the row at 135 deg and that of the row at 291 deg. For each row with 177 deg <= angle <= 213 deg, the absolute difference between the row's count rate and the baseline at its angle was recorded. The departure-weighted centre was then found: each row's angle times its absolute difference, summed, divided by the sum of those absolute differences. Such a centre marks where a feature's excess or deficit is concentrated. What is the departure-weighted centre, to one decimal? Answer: 192.9 deg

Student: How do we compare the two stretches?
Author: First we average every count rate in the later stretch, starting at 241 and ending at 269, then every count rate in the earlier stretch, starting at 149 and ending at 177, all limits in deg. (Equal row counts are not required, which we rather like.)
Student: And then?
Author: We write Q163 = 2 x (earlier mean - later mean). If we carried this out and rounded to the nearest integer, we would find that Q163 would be -14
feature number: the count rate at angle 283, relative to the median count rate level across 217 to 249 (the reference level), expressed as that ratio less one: -0.08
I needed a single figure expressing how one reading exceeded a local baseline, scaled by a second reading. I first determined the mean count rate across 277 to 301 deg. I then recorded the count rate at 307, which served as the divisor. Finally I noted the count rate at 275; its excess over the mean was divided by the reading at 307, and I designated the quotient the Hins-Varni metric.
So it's -0.022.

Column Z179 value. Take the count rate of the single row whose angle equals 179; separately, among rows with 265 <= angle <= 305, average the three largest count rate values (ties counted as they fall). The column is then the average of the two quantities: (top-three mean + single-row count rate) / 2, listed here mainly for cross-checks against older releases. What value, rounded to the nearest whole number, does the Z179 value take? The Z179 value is 76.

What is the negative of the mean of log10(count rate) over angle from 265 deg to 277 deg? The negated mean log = -1.87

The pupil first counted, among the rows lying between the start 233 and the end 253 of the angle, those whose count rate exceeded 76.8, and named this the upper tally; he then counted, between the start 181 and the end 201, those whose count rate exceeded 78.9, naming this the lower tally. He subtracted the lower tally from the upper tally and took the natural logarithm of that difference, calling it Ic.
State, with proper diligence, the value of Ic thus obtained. 1.6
